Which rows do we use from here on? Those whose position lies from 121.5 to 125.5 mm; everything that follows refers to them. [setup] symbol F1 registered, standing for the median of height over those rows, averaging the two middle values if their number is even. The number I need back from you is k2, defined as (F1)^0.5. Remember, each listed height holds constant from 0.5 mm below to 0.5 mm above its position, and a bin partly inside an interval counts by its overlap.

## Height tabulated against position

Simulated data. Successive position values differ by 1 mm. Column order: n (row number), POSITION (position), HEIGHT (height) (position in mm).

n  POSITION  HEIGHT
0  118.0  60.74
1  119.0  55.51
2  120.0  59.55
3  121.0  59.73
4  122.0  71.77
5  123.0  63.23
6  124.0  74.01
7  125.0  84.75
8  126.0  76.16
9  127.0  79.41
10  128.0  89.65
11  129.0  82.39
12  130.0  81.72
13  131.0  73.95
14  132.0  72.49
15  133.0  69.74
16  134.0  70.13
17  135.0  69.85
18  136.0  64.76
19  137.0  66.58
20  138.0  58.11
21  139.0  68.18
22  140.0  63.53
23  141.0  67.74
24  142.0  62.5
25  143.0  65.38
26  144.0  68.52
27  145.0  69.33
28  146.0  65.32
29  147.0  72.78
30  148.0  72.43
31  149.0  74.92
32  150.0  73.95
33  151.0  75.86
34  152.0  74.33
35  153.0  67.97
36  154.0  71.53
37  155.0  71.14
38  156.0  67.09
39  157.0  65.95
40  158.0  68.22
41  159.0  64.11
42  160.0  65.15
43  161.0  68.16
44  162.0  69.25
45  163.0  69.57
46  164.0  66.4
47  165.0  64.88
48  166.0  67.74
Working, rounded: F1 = 73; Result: 8.54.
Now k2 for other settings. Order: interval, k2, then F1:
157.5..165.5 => 8.20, 67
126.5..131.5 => 9.04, 82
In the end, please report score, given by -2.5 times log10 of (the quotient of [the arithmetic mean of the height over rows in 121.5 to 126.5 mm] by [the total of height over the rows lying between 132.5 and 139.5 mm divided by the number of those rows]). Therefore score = -0.111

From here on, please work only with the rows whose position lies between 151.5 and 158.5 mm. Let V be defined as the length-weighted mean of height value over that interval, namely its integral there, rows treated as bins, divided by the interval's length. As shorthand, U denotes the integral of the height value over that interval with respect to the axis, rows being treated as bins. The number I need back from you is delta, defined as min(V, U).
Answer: 69.5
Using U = 486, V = 69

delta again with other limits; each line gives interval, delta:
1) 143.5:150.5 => 71.0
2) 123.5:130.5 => 81.2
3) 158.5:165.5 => 66.8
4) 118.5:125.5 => 66.9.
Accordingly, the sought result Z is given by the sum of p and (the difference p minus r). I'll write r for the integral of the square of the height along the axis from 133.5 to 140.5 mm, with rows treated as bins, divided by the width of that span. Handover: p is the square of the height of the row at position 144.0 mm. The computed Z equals 5035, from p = 4695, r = 4355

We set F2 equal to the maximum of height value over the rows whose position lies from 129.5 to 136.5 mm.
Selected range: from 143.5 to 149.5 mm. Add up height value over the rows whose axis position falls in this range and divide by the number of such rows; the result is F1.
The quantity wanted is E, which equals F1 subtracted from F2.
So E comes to 11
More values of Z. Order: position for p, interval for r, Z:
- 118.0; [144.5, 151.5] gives 2171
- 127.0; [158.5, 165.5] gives 8147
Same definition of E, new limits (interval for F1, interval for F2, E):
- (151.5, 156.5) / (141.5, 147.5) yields 2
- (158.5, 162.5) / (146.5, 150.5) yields 8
